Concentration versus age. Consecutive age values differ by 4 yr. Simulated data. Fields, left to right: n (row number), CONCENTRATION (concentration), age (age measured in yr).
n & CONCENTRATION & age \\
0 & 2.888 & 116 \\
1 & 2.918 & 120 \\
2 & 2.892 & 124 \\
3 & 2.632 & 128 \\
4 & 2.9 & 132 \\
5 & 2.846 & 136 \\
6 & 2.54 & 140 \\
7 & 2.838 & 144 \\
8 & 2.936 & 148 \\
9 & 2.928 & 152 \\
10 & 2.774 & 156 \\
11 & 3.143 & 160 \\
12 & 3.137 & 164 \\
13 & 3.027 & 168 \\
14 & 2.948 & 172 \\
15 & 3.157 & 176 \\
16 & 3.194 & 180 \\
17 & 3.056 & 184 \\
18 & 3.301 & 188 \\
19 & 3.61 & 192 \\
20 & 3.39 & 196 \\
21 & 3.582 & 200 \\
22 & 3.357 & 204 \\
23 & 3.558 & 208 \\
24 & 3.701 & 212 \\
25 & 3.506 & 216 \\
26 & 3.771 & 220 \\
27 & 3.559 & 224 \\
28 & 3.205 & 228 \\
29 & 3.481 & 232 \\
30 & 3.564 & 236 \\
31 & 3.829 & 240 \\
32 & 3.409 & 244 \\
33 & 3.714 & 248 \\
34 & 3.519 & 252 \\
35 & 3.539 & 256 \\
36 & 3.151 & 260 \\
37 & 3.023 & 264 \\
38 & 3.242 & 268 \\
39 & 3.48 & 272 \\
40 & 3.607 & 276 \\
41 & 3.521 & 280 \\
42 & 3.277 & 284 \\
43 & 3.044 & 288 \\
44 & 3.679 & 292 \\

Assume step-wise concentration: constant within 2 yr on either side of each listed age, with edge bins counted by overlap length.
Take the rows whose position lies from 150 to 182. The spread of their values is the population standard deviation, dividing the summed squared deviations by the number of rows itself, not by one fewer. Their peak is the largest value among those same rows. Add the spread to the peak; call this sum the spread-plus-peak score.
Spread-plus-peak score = 3.33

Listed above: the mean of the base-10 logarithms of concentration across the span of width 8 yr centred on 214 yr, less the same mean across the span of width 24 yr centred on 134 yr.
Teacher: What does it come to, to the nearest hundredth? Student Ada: 0.11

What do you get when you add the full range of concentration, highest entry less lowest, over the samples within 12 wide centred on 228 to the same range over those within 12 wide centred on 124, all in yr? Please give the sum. 0.64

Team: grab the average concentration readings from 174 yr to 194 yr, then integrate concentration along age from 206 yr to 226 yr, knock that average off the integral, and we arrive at 69.1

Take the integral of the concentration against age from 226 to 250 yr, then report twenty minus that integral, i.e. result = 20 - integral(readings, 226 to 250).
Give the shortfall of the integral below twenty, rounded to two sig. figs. -65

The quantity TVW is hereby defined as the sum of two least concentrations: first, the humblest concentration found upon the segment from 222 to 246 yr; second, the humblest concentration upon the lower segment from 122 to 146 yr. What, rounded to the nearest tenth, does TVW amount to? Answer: 5.7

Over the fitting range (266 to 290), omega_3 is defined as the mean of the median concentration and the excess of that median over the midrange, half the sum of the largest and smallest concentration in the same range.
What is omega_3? 1.72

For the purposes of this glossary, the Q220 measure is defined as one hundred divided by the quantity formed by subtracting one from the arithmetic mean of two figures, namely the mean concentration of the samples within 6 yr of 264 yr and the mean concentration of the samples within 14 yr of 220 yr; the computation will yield 42.7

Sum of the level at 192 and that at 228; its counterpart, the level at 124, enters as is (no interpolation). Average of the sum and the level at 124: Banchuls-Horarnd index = 4.85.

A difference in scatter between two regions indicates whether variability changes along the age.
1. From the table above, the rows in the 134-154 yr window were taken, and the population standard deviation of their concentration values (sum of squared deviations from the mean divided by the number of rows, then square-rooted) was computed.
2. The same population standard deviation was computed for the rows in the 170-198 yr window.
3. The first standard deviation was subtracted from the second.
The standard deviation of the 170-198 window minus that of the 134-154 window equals 0.06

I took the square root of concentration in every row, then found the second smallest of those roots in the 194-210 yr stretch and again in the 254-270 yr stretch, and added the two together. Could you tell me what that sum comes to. 3.62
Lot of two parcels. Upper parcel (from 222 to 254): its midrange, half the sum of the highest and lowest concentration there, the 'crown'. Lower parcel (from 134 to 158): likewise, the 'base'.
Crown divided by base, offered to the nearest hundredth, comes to 1.28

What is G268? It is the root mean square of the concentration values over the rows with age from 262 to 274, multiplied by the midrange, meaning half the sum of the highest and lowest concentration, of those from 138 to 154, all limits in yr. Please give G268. 8.9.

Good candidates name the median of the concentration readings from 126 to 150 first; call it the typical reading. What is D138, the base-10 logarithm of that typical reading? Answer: 0.45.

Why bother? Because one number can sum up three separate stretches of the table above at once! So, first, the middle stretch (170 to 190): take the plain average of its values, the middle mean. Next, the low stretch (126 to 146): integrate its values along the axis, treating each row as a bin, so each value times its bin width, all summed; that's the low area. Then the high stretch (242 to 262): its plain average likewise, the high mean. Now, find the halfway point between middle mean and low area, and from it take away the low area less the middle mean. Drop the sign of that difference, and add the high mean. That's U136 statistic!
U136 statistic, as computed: 26.3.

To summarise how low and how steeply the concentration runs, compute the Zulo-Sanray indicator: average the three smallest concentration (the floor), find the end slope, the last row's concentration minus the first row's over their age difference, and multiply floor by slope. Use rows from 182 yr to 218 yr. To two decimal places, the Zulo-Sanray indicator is 0.05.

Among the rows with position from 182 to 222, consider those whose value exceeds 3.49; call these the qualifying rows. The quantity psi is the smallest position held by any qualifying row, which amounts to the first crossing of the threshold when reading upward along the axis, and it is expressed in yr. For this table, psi 192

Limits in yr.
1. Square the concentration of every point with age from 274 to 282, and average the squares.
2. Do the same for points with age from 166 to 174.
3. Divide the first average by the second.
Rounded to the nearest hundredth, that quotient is 1.42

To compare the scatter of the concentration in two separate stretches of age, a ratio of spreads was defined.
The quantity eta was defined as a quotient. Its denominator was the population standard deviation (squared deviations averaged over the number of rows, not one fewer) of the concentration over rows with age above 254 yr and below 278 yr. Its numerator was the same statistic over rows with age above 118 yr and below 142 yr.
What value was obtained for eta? 0.68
